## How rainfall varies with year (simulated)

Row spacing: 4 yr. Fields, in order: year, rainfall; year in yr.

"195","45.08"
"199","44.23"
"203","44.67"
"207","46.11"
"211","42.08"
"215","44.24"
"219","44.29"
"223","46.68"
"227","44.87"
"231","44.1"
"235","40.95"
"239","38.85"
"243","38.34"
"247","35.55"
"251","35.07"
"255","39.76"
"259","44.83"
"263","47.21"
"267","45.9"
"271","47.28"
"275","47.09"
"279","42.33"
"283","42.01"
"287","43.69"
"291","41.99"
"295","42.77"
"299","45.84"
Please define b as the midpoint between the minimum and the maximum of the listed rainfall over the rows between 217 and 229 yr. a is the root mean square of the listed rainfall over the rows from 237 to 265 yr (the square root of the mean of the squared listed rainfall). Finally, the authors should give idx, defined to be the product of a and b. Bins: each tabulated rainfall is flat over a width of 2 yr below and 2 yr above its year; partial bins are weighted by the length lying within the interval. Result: 1827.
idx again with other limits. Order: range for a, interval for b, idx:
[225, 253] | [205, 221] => 1757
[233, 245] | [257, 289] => 1759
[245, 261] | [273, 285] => 1737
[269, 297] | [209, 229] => 1950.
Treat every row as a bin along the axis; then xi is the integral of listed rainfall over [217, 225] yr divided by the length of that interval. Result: 45.5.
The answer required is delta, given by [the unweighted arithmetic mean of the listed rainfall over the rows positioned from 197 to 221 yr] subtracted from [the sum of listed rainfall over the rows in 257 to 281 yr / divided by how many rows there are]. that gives 2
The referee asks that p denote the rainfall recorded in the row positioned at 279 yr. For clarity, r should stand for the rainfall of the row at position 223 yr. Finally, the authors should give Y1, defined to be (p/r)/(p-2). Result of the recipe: 0.0225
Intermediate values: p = 42.33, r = 46.68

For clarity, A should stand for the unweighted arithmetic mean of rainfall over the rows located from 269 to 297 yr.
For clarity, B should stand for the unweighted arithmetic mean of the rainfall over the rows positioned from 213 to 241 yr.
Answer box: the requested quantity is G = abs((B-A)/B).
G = 0.010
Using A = 43.88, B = 43.4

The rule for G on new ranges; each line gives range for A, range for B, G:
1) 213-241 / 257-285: 0.040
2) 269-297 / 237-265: 0.099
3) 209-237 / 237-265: 0.099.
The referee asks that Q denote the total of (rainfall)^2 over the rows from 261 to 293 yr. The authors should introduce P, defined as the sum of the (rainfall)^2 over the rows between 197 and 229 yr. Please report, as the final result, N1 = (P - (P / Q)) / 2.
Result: 7979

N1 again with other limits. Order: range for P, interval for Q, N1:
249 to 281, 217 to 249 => 7700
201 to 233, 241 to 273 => 7974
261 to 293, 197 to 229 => 8008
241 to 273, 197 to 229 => 7062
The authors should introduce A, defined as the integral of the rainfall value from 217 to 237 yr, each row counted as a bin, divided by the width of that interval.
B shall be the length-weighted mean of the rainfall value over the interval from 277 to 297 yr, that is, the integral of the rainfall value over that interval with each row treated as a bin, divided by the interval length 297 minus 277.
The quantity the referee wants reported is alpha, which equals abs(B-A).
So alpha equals 1.62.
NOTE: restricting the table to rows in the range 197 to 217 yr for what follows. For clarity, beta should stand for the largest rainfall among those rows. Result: 46.11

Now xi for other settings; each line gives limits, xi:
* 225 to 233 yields 44.5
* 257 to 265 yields 46.0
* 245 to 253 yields 35.3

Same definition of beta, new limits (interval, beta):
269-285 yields 47.28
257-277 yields 47.28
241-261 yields 44.83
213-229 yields 46.68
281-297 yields 43.69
